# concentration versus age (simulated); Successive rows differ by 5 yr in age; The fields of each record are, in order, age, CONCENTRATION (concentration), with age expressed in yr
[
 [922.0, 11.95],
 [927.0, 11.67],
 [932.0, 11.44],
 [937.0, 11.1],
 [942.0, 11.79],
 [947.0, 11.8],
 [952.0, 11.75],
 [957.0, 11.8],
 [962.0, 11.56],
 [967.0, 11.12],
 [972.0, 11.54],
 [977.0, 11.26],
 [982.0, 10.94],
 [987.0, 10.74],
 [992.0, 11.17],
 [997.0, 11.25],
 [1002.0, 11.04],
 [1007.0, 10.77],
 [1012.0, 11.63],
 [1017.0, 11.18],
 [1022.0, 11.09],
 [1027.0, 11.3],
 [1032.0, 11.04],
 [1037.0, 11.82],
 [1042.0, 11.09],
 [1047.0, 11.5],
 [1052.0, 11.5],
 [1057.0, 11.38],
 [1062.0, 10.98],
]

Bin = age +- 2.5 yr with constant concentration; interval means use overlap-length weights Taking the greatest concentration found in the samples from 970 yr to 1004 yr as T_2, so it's 11.54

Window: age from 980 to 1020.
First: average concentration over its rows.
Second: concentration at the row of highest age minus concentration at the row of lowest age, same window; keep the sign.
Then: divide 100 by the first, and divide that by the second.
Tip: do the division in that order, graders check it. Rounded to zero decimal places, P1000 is 38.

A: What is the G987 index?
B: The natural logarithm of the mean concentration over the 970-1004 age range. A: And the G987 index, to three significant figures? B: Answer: 2.41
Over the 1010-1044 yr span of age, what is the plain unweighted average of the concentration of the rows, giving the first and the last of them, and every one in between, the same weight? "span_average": 11.3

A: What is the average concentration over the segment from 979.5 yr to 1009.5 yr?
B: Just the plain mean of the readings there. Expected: 11.0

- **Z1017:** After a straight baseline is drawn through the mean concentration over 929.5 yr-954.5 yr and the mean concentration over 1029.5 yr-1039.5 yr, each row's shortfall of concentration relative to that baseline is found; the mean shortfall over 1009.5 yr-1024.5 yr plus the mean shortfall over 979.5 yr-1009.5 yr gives 0.67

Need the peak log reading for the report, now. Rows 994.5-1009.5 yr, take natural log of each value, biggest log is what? 2.42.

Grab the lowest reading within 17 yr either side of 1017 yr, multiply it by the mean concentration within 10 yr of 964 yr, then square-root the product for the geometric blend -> 11.13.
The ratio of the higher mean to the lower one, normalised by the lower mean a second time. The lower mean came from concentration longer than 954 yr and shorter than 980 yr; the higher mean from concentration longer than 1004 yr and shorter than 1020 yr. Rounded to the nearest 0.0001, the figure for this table 0.0853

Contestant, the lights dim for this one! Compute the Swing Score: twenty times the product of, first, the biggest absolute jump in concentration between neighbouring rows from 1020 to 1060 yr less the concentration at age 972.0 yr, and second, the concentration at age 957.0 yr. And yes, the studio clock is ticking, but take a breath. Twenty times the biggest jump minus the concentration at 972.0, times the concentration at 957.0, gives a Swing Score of -2539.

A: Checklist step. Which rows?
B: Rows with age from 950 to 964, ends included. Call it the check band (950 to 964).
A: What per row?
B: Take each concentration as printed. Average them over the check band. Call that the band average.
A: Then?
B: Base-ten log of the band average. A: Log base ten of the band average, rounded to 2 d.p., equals 1.07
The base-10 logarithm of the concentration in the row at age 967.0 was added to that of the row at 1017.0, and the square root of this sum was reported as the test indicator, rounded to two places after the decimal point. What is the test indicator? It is 1.45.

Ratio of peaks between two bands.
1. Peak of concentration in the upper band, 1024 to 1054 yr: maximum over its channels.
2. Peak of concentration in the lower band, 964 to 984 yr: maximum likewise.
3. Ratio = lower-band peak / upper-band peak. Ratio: 0.98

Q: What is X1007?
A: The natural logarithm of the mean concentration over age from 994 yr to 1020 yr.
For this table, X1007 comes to 2.41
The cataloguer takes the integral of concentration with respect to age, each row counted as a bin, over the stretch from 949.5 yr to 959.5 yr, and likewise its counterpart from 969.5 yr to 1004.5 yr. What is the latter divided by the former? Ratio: 3.31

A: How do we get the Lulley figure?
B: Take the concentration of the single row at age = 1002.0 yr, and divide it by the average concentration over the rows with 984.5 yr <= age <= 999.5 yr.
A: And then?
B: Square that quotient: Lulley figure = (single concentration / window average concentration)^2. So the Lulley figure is 1.00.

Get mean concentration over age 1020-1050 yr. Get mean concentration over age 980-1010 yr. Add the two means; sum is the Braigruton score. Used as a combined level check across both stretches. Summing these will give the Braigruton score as 22.3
